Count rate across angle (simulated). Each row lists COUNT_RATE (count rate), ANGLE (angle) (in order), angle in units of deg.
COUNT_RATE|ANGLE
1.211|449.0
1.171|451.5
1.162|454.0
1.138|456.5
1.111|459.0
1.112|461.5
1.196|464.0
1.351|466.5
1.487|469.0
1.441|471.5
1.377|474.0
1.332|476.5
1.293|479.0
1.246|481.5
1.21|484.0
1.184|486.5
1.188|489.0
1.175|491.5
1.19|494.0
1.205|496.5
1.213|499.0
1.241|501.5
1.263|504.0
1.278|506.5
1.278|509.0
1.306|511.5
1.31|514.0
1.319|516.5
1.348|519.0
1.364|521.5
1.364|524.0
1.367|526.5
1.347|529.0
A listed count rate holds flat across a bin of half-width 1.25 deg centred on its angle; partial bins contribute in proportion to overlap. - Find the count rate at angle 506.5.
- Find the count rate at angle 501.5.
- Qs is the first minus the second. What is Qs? 0.037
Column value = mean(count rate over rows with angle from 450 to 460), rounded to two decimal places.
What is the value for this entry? 1.15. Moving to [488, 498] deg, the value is 1.19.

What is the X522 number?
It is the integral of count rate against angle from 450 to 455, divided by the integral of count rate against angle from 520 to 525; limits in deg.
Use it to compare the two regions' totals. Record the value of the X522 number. 0.86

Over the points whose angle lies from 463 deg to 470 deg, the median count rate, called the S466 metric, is 1.35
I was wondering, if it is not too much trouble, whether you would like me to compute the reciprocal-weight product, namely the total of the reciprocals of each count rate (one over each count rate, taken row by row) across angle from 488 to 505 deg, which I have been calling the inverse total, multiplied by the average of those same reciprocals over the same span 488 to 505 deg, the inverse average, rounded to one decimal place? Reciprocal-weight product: 4.8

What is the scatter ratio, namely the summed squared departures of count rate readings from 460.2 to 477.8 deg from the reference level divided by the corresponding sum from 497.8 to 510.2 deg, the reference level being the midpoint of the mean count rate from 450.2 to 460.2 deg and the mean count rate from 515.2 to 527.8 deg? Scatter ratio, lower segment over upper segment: 46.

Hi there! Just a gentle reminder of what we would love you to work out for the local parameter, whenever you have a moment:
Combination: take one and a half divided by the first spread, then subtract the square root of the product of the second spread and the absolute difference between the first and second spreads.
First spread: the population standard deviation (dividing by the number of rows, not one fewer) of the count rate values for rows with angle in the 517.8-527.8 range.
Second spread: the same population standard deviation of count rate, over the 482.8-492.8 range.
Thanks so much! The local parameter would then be 201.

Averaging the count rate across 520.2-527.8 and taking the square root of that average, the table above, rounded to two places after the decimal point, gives 1.17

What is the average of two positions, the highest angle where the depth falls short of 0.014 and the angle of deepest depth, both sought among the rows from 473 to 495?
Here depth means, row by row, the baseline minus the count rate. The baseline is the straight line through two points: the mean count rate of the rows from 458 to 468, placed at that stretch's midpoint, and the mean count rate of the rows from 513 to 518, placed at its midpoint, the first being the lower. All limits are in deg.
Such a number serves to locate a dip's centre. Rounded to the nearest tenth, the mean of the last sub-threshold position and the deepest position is 486.5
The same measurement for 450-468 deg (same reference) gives 464.0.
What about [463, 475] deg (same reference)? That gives 469.0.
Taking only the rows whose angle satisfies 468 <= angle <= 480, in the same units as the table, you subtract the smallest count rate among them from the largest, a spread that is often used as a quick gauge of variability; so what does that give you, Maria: 0.19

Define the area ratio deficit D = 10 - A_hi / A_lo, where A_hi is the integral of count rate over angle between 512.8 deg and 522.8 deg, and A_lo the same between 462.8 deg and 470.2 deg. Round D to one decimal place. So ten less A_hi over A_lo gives 8.7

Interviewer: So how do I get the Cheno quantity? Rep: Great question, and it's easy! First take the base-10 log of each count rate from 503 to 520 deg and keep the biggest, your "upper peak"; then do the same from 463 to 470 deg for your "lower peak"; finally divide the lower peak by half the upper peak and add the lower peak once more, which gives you 2.8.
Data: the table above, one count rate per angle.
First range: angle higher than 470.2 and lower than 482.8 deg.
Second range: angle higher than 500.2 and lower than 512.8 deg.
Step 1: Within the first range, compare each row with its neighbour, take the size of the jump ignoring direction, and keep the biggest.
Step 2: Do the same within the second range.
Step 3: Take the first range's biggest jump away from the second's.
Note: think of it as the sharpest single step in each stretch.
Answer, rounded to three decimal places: -0.036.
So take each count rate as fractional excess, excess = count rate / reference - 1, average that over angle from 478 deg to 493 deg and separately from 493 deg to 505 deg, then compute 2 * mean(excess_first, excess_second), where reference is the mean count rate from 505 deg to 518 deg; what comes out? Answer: -0.12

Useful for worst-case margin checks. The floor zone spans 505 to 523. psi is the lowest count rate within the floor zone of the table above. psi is 1.278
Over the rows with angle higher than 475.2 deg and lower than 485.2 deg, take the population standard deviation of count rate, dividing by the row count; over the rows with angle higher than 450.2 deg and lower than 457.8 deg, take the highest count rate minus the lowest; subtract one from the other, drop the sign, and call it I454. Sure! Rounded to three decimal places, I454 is 0.013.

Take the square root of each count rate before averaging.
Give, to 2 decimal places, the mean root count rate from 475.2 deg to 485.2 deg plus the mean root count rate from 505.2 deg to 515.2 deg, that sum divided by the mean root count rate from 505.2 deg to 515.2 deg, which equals 1.99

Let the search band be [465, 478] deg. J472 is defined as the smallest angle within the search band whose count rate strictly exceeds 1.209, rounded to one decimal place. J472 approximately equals 466.5 deg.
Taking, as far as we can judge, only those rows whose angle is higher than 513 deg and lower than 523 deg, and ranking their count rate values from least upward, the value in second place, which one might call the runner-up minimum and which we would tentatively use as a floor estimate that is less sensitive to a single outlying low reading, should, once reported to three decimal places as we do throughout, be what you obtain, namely 1.319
